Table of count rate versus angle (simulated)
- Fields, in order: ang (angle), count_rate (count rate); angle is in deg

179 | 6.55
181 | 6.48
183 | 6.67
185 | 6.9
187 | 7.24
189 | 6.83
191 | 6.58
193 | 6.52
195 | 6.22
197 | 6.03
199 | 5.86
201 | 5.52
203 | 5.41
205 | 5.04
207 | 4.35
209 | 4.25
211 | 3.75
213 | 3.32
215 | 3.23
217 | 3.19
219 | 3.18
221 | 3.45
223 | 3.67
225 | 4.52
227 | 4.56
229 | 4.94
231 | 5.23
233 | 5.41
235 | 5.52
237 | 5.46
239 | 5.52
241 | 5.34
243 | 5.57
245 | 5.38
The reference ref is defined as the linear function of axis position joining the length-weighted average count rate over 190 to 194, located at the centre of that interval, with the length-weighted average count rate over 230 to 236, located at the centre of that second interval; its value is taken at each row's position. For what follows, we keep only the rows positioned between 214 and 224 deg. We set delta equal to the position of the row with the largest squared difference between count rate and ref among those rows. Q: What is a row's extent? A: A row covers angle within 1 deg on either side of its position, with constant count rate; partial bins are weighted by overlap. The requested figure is 215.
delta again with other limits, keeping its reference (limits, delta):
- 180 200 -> 187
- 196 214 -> 213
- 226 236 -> 227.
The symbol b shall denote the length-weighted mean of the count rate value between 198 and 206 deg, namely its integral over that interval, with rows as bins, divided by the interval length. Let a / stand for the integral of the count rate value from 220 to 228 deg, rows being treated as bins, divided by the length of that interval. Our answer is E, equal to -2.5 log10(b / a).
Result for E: -0.3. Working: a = 4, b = 5.5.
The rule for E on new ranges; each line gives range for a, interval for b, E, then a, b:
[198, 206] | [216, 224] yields 0.5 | 5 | 3.4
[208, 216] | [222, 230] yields -0.2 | 4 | 4.4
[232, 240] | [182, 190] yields -0.3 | 5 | 6.9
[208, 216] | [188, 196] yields -0.6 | 4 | 6.5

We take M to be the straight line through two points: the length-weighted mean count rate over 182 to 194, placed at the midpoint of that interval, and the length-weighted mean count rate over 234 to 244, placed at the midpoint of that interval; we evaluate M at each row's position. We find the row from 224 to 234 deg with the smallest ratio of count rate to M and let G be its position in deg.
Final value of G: 225 deg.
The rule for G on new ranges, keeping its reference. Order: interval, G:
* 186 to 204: 203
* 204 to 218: 217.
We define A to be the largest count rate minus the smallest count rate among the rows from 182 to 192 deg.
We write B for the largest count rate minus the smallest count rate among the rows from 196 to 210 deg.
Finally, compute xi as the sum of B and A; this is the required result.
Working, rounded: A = 0.7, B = 1.8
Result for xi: 2.4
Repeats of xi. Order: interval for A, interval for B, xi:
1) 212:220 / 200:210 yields 1.4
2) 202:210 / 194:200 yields 1.5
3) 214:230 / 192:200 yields 2.4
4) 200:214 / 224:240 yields 3.2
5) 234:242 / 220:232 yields 2.0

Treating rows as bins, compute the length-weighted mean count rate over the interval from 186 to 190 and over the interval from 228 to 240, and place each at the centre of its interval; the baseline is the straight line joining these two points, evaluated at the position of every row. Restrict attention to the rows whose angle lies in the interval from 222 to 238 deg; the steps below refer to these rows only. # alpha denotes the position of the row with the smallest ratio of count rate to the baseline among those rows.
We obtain 223 deg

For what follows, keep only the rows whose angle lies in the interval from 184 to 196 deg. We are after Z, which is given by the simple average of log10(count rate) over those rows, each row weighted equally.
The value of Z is 0.83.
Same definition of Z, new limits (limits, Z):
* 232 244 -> 0.74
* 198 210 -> 0.70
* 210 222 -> 0.52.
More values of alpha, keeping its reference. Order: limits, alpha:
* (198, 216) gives 215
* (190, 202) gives 201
